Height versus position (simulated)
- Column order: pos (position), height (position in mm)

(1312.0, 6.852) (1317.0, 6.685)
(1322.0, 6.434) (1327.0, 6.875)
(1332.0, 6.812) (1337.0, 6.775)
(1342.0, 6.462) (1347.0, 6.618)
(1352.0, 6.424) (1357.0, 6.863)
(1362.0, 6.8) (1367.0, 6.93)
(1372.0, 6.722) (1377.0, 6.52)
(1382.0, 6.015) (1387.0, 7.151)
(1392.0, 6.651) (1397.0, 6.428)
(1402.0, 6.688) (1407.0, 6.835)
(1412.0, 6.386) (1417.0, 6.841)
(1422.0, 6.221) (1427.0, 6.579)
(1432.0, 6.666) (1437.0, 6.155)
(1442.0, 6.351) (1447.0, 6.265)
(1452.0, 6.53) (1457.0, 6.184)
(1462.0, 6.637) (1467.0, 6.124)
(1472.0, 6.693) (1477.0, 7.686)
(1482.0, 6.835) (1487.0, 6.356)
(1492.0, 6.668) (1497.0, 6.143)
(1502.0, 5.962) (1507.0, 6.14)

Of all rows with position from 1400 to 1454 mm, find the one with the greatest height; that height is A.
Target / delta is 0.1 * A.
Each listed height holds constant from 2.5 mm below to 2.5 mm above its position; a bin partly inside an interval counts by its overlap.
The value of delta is 0.684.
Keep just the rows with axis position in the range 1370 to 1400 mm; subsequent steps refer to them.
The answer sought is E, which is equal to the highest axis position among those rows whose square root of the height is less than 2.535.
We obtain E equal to 1382.0 mm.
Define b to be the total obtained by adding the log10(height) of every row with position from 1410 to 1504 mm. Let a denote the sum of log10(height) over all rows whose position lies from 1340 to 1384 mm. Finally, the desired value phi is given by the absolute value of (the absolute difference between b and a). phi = 8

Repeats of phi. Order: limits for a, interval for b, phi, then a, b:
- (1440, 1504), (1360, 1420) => 1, 11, 10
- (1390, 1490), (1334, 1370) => 11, 16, 6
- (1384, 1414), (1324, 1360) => 1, 5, 6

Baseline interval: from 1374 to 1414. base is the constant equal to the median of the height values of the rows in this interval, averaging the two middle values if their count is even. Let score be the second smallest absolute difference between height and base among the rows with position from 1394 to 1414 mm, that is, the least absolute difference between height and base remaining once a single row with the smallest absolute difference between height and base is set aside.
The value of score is 0.16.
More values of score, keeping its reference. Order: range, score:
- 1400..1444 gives 0.08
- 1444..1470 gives 0.06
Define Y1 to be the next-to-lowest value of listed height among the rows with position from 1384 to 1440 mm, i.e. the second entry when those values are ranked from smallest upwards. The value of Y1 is 6.221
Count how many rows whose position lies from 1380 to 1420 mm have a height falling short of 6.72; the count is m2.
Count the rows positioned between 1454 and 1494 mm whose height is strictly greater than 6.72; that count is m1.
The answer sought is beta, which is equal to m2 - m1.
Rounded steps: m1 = 2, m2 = 5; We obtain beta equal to 3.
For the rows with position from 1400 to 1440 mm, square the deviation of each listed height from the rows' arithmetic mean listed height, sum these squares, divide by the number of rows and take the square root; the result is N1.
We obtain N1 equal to 0.25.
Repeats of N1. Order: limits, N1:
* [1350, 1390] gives 0.33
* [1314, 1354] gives 0.17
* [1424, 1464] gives 0.19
